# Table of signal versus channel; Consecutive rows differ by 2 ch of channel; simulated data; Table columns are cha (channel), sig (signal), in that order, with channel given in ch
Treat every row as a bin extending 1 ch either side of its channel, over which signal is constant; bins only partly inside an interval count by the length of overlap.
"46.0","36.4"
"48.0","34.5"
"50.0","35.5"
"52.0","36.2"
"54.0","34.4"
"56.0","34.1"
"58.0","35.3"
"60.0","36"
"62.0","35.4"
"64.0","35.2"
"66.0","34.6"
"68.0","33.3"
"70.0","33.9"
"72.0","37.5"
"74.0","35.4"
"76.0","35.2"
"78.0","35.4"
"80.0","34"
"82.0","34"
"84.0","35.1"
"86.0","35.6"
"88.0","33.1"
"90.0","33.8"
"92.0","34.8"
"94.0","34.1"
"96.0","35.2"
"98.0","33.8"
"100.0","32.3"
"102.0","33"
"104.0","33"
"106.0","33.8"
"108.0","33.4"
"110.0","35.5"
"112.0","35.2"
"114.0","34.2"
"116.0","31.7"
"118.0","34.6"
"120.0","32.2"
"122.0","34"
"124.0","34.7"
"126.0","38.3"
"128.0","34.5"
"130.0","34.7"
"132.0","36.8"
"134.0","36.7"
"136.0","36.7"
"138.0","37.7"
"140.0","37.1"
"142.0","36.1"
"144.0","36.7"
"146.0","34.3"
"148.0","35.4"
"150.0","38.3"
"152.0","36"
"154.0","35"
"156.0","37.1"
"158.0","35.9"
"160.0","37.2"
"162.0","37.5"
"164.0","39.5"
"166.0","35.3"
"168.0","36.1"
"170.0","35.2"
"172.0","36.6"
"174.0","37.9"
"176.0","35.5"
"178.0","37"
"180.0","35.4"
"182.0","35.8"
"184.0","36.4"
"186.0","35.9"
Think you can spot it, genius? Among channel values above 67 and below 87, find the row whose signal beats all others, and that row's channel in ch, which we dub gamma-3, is 72.0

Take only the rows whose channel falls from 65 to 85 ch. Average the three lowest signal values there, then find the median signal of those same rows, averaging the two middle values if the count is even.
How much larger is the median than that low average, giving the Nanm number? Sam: 1.1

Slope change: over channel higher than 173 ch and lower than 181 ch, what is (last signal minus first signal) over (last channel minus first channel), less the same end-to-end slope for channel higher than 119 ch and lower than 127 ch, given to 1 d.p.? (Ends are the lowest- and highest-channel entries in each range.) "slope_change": -1.4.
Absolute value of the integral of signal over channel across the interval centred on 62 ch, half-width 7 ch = 488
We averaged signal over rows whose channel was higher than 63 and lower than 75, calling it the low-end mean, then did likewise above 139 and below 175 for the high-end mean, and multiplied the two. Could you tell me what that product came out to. 1277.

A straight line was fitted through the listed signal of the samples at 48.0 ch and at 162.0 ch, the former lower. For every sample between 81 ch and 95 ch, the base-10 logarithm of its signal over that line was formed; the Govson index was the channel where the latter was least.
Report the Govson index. 88.0 ch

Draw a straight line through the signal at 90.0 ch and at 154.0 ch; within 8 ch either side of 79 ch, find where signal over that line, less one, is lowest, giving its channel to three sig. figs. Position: 82.0 ch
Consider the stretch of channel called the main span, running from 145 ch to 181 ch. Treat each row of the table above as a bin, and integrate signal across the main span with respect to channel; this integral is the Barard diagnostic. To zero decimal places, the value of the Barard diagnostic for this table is 1310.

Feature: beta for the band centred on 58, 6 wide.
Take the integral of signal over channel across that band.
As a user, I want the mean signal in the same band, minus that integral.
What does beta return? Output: -176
